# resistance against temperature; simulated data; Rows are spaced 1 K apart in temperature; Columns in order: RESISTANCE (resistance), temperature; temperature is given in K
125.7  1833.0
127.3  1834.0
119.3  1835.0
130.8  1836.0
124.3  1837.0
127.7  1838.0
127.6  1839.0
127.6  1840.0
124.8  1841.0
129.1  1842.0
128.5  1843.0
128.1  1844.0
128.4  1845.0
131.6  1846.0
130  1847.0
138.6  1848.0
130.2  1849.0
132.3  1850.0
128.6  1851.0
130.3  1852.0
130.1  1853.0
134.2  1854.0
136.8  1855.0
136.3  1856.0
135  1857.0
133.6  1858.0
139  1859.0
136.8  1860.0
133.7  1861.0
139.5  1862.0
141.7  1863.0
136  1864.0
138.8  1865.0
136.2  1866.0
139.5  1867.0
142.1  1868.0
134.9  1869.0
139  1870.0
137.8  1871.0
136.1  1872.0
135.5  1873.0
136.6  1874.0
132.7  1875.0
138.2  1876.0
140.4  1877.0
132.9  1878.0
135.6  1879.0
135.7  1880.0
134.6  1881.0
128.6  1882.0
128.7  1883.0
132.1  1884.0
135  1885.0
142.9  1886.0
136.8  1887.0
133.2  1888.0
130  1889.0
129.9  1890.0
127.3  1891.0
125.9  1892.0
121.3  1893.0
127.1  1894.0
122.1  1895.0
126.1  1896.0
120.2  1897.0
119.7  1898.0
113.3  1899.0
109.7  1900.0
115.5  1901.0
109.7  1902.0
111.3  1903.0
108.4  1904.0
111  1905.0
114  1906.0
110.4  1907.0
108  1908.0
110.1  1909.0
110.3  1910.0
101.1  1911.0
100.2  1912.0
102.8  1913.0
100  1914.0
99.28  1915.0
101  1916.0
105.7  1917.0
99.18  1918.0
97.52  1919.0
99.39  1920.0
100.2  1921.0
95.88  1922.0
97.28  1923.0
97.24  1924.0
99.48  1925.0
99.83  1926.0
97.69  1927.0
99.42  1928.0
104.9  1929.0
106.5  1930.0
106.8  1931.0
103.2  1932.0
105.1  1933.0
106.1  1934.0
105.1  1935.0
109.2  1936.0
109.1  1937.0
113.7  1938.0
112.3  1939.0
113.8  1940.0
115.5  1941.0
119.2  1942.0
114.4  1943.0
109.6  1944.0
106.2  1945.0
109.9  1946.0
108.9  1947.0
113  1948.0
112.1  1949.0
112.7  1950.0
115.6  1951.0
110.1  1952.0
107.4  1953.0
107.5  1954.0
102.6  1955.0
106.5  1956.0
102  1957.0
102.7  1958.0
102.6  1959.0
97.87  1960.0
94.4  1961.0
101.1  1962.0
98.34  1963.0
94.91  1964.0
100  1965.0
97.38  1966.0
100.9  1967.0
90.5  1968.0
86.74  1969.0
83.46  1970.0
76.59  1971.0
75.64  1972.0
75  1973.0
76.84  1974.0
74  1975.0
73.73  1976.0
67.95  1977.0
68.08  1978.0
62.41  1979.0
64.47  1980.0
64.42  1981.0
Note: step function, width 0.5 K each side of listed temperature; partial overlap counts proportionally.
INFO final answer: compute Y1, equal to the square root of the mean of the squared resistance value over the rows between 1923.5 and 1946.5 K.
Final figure 107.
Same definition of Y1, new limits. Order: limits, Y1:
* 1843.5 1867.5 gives 134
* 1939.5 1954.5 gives 112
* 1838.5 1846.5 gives 128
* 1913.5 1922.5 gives 100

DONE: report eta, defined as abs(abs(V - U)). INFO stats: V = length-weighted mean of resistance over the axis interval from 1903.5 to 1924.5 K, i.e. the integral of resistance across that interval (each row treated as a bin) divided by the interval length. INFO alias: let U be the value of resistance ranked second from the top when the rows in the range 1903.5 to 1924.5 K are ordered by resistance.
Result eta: 8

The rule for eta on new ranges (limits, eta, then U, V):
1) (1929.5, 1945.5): 6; 115.5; 110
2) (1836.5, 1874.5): 8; 141.7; 134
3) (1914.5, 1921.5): 1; 101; 100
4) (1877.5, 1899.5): 8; 136.8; 129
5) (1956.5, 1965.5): 3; 102.6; 99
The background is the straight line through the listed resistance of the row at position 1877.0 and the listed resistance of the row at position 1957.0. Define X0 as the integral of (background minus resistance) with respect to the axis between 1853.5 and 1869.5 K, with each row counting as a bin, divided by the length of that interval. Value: 10.7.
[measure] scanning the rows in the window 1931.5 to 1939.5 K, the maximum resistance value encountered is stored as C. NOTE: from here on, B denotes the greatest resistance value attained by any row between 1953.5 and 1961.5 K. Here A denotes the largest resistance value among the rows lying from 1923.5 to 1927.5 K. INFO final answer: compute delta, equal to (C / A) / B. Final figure 0.0106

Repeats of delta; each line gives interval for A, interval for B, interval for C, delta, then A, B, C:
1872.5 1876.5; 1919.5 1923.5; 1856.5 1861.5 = 0.0100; 138.2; 100.2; 139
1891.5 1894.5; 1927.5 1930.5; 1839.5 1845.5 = 0.0095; 127.1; 106.5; 129.1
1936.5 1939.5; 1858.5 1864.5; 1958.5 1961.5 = 0.0064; 113.7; 141.7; 102.6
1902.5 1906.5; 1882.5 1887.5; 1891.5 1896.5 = 0.0078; 114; 142.9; 127.1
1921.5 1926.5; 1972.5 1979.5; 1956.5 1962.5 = 0.0134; 99.83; 76.84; 102.7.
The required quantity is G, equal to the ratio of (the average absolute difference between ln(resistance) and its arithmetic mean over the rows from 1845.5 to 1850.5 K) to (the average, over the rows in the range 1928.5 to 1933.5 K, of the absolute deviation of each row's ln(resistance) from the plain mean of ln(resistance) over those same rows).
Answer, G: 1.76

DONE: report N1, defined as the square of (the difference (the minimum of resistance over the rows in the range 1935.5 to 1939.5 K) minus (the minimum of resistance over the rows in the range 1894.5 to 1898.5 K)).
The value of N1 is 112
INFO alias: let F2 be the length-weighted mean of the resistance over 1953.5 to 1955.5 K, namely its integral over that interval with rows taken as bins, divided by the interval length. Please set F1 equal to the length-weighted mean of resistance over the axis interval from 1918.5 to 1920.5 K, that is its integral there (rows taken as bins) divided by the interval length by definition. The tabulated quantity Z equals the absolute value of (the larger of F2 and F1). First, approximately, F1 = 98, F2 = 105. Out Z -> 105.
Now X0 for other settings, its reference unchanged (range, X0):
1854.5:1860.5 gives 13.5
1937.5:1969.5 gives -2.0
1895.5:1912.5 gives 15.7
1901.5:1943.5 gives 13.1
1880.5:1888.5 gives 2.8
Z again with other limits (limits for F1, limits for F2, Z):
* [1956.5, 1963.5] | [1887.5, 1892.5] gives 129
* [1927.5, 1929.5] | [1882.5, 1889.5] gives 134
